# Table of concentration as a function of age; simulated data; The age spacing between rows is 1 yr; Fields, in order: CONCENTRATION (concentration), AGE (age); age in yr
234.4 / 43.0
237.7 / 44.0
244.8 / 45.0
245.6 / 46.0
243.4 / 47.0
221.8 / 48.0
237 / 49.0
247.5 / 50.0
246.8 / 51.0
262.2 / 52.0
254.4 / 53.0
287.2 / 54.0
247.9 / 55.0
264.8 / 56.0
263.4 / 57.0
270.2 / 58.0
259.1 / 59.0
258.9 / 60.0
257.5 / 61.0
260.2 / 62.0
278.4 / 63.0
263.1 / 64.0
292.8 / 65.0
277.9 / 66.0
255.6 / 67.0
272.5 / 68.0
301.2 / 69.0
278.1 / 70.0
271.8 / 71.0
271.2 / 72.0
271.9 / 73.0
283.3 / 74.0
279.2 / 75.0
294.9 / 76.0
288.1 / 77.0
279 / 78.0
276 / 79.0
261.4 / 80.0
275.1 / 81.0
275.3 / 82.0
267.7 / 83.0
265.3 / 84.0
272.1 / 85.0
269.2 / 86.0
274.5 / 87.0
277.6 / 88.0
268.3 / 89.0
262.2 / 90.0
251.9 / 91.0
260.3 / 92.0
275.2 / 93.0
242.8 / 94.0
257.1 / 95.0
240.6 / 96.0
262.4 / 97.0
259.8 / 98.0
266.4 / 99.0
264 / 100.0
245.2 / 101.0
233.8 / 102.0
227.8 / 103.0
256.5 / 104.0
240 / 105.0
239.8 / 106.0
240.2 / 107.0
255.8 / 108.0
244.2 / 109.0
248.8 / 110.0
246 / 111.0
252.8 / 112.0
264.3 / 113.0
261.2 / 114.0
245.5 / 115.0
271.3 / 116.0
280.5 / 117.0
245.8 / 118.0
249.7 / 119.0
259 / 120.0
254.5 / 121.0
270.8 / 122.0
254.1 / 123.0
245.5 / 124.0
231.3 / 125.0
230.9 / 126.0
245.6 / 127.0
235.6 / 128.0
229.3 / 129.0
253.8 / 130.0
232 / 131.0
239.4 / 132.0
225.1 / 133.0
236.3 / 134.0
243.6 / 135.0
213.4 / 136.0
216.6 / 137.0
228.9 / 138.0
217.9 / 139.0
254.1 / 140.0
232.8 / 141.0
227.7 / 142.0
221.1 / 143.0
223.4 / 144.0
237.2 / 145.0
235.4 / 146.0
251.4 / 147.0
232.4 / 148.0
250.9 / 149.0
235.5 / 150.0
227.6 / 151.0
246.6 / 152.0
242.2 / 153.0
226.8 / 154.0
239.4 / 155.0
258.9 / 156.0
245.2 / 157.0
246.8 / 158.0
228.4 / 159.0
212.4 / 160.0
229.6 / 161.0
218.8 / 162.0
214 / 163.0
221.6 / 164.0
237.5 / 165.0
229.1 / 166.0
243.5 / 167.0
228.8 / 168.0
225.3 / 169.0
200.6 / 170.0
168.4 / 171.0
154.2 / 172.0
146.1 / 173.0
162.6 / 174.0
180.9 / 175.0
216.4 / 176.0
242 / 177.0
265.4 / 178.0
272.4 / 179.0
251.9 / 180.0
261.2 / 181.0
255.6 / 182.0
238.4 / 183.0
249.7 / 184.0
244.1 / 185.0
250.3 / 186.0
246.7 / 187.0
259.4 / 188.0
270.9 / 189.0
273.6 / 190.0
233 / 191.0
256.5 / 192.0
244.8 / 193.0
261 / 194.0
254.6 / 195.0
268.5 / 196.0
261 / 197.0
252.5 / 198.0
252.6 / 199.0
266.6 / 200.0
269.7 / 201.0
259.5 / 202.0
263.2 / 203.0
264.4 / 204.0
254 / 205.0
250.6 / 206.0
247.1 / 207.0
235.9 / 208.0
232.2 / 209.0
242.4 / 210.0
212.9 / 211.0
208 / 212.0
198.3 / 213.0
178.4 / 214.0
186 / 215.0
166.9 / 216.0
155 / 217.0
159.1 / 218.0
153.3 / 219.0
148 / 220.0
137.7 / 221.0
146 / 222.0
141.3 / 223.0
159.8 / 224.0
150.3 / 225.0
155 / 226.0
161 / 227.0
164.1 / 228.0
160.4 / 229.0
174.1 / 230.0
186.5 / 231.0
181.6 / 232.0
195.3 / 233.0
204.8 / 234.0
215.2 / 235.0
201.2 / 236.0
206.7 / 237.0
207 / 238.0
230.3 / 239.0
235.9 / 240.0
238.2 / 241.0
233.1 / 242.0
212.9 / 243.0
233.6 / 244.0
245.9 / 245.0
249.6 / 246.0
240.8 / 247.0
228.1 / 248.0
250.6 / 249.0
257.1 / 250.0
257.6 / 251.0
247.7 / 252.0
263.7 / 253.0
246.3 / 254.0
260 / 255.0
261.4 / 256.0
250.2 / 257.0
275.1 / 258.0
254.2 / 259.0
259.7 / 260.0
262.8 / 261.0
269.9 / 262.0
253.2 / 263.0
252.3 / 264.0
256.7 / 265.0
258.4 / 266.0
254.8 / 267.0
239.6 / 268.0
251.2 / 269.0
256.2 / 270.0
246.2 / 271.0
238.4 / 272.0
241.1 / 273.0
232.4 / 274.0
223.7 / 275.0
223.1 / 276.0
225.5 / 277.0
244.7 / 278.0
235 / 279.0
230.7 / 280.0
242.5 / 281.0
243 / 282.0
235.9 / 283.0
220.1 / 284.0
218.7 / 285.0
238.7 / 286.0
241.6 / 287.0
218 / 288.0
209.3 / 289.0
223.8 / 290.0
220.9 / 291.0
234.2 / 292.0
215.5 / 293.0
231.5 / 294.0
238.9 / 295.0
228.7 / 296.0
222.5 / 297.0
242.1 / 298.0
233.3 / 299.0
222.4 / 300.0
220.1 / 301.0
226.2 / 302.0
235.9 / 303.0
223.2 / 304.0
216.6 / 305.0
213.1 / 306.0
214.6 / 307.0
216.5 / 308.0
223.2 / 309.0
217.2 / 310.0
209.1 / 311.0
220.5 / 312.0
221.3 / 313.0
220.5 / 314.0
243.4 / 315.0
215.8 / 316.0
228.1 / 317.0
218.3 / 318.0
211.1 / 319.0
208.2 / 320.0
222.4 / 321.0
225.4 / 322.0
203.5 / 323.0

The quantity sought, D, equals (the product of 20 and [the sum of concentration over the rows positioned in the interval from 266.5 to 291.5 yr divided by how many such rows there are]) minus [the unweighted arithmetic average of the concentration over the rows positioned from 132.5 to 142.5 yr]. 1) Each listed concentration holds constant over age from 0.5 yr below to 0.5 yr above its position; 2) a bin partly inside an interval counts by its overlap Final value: 4454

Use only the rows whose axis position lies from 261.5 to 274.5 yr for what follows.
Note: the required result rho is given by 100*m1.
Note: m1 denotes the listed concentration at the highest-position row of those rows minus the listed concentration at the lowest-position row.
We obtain -3750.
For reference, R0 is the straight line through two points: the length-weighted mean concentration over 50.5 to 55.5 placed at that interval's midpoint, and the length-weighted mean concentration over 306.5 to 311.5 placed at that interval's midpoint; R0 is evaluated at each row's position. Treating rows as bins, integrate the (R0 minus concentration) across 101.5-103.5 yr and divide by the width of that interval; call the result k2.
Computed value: 20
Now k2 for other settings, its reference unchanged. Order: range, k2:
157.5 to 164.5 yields 17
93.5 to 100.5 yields -4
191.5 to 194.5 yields -18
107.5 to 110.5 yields 1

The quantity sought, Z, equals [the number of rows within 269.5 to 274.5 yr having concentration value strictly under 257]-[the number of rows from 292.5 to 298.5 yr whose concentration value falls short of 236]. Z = 1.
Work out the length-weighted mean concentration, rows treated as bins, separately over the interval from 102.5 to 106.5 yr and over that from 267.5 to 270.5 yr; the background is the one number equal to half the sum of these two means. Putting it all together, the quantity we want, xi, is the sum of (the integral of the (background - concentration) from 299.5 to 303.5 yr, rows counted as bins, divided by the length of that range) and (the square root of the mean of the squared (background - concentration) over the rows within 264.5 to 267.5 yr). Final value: 31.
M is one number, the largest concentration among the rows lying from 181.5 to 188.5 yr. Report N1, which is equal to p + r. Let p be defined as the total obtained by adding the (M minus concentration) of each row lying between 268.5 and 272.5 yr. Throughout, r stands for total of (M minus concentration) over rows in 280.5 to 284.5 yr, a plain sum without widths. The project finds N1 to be 142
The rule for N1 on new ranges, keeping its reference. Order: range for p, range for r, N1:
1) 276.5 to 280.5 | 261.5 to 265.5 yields 107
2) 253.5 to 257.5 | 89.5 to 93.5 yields 8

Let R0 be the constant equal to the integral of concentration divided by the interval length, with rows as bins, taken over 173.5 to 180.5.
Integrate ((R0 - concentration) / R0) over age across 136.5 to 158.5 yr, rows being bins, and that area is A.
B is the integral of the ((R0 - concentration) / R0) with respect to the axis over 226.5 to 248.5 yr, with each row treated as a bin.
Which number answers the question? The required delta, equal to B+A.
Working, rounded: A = -0.9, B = 1.7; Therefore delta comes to 1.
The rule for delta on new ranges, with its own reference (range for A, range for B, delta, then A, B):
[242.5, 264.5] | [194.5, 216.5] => -3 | -2.3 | -1.0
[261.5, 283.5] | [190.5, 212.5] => -4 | -1.5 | -2.1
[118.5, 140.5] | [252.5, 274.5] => -4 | -1.2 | -2.6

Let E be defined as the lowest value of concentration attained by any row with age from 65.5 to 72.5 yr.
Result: 255.6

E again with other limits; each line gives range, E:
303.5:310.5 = 213.1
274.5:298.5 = 209.3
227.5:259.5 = 160.4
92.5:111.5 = 227.8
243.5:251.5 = 228.1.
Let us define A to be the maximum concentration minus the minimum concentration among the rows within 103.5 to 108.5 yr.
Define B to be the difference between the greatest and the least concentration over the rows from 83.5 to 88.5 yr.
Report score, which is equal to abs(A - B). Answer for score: 4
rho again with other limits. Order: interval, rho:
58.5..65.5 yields 3370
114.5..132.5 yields -610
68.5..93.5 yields -2600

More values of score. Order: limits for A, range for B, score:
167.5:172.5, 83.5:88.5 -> 62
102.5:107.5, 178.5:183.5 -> 5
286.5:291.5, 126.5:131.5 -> 8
